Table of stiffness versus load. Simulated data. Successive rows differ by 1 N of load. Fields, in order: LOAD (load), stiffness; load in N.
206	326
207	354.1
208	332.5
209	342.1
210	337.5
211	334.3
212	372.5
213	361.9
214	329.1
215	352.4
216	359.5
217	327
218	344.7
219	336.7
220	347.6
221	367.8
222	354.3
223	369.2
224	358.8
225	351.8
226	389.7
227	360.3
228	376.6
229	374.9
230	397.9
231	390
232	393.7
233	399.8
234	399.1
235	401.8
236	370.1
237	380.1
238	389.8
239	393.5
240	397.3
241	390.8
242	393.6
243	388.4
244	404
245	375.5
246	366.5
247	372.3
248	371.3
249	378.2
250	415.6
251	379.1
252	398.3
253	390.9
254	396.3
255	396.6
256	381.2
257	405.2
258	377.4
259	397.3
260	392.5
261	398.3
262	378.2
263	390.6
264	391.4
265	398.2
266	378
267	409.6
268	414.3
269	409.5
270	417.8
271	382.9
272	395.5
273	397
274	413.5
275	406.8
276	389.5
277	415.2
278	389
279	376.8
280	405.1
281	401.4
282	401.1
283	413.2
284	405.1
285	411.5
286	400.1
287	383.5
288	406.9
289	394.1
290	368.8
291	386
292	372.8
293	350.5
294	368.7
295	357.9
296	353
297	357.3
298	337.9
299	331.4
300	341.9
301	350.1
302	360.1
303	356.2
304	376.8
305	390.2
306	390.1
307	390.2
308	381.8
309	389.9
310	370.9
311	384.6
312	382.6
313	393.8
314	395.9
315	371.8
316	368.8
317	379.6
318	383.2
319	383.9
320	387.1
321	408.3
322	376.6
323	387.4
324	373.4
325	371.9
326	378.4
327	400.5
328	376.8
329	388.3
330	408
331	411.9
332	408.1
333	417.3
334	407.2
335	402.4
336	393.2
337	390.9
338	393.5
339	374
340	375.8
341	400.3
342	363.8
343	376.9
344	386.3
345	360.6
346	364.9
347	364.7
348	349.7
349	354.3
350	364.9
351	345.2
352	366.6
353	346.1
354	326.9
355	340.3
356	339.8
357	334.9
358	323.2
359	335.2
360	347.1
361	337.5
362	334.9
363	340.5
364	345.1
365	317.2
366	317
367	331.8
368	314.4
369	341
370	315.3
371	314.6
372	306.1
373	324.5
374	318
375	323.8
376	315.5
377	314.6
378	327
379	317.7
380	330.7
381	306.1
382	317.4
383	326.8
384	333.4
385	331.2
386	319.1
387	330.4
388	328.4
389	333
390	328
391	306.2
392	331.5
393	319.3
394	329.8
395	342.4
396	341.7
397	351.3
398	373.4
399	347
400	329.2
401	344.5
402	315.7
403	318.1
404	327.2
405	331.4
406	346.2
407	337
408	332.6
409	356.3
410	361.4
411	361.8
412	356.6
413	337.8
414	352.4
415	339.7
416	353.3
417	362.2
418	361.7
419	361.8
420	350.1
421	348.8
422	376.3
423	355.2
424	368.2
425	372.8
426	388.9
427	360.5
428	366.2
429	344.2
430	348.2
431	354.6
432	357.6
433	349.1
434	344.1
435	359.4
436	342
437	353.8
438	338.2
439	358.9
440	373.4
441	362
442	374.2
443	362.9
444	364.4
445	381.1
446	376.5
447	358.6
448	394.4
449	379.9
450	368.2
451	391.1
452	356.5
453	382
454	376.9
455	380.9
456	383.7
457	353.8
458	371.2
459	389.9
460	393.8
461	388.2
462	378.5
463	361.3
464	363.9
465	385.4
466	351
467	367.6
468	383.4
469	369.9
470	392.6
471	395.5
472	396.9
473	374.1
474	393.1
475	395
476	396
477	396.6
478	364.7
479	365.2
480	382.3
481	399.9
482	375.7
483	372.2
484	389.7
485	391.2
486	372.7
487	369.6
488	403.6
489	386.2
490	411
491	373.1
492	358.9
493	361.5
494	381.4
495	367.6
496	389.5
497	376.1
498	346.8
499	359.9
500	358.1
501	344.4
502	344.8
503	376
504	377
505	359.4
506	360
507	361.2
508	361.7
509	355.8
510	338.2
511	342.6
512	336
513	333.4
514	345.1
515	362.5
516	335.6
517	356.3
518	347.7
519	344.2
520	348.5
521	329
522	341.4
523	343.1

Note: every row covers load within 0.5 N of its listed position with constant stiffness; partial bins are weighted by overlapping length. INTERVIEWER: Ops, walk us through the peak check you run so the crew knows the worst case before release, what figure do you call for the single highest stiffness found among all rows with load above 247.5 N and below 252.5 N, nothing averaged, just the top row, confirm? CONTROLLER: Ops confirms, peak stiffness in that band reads 415.6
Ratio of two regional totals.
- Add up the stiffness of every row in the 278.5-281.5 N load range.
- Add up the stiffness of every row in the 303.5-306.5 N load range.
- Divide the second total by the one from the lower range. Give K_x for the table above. 0.98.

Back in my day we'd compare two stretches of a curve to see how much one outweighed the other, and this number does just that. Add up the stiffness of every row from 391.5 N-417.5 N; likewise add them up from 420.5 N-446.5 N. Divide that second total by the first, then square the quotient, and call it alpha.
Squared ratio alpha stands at 1.11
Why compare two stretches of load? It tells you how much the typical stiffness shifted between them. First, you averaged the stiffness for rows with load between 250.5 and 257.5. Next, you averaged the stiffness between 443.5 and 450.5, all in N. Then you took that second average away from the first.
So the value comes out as 18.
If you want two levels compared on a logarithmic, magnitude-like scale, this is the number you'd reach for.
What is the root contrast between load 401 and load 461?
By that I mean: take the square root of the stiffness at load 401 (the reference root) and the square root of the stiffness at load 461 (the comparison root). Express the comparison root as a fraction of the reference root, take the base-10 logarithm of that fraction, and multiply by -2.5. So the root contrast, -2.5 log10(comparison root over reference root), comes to -0.06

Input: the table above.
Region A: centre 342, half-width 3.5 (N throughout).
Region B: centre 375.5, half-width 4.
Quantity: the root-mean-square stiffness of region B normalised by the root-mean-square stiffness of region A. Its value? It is 0.84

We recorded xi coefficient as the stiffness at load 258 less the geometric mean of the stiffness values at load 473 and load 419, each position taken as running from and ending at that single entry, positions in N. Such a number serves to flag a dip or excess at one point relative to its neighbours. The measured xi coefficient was 10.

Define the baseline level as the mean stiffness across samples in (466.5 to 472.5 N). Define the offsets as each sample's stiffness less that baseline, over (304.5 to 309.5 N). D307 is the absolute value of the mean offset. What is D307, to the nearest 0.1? 4.1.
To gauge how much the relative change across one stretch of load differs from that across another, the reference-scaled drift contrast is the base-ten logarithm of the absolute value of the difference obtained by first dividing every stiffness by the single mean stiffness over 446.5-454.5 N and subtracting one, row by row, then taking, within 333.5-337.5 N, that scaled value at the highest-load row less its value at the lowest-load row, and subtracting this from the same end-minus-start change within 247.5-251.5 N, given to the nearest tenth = -1.2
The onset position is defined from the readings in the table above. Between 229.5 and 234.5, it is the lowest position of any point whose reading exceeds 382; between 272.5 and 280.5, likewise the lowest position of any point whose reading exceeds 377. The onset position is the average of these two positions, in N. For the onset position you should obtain 251.5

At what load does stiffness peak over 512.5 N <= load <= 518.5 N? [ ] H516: 515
